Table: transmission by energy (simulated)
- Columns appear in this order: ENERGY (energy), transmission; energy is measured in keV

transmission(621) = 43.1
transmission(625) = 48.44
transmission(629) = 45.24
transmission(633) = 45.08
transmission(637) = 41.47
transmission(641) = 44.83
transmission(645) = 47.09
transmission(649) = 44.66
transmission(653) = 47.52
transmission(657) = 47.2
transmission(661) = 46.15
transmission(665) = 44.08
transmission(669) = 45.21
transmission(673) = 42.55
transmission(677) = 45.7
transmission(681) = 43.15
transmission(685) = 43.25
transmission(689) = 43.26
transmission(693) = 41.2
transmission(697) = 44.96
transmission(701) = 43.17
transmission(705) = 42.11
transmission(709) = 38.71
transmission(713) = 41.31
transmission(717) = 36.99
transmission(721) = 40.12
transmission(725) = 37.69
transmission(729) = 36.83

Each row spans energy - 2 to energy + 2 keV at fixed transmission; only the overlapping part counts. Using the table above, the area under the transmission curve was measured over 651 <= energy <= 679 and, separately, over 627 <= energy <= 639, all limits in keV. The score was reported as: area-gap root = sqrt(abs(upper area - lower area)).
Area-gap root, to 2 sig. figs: 27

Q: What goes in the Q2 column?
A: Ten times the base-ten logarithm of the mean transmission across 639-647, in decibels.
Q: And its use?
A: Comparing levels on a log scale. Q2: 16.6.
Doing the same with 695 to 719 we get 16.1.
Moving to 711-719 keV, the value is 15.9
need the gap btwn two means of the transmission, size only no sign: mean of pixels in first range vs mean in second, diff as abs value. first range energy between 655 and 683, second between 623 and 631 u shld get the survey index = 2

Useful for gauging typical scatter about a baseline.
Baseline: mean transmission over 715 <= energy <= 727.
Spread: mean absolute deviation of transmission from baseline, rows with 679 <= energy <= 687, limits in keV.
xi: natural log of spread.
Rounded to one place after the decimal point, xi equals 1.6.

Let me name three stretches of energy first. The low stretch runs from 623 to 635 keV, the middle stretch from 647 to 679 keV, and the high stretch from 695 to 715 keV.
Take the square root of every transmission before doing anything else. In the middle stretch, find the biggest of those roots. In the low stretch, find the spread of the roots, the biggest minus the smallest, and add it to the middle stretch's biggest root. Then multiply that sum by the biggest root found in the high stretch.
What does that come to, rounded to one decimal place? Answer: 47.9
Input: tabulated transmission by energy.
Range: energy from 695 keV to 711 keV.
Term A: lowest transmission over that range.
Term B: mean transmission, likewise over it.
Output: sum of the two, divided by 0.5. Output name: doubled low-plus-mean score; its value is 162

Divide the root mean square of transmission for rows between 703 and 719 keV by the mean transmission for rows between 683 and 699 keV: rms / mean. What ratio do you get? 0.92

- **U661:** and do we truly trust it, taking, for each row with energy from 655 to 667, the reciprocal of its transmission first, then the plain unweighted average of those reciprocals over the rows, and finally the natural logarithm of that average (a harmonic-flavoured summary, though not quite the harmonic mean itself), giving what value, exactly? -3.82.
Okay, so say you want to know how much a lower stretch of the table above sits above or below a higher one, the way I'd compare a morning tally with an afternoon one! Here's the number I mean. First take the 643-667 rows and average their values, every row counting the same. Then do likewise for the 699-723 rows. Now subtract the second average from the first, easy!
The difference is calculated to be 5.7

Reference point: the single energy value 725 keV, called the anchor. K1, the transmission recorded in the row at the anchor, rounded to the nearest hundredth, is 37.69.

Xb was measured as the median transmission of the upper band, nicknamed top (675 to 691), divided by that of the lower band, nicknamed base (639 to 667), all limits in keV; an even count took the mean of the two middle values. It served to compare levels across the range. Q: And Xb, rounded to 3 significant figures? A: 0.937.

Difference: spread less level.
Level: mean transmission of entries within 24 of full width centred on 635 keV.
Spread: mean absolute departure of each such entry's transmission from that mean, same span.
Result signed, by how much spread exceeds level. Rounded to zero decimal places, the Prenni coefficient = -44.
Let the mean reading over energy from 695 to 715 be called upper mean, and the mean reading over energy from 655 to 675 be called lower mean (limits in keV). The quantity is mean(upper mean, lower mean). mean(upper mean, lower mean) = 43.5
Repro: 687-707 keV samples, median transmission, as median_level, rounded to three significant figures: 43.2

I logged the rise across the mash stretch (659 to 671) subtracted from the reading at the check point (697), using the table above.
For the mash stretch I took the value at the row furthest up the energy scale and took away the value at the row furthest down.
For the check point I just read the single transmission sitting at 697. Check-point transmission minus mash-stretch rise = 45.9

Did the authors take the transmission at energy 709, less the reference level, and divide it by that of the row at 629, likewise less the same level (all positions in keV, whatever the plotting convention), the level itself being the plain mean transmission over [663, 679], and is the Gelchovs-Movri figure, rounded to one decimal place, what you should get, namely -6.6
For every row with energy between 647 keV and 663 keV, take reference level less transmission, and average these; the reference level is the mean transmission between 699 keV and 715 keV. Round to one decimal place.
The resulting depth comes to -5.1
